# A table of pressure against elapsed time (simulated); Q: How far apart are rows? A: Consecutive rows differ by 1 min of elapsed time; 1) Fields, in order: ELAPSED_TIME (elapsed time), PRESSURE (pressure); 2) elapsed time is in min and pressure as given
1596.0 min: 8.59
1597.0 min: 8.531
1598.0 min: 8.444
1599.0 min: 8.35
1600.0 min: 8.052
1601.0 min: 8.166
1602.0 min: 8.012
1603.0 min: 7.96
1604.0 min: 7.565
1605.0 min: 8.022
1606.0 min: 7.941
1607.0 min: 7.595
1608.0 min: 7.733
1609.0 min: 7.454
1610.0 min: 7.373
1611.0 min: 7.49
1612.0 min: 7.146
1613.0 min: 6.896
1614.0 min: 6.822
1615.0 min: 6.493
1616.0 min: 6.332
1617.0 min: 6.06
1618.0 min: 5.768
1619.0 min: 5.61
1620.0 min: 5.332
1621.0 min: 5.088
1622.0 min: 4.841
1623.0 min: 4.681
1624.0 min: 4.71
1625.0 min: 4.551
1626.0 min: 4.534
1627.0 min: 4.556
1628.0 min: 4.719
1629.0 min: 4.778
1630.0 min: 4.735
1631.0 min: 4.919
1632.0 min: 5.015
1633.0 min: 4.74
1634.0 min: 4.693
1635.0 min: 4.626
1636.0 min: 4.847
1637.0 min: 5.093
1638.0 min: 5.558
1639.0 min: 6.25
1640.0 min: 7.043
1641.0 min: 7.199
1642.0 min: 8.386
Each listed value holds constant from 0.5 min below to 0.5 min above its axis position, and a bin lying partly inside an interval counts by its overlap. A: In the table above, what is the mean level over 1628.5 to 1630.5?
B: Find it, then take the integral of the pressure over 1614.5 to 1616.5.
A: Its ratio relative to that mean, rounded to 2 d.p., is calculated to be 2.70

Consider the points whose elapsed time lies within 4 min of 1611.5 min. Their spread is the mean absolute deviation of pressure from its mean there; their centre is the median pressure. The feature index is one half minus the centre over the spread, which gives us -21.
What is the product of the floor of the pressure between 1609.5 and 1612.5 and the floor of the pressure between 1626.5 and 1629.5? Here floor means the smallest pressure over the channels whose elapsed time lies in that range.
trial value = 33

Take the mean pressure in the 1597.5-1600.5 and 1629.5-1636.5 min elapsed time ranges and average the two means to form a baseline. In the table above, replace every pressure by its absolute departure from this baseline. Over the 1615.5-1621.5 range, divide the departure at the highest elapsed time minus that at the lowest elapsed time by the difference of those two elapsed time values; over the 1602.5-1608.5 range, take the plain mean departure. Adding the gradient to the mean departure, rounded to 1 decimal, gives 1.5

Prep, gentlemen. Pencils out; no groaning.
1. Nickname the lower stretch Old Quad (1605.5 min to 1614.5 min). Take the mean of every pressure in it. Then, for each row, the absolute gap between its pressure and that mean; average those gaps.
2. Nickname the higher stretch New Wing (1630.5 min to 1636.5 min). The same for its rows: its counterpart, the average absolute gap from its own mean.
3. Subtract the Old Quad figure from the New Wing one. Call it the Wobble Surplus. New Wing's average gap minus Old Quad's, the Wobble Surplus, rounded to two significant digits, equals -0.17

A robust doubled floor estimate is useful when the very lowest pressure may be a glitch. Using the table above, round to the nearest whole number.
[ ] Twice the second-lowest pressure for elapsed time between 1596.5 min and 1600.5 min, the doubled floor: 17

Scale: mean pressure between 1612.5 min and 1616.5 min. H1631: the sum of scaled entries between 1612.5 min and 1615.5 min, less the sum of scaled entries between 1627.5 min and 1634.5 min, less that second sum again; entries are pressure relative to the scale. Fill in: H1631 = -7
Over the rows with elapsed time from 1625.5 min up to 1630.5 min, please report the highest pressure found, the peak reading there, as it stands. 4.778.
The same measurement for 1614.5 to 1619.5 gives 6.493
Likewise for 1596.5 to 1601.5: 8.531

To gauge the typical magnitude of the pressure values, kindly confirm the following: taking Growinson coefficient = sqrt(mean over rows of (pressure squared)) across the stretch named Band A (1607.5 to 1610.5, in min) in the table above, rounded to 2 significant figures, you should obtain 7.5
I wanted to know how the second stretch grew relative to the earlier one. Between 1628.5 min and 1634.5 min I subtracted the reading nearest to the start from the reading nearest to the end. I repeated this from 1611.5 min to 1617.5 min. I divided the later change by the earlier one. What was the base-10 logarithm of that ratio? -1.1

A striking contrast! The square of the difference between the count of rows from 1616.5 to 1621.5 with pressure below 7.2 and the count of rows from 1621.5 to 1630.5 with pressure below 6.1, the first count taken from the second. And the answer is 16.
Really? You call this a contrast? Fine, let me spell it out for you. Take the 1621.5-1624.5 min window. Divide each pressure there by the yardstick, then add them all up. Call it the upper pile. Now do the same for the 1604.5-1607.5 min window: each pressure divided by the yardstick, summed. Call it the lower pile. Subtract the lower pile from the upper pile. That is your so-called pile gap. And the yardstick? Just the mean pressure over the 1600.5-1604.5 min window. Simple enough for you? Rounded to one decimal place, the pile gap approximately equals -1.2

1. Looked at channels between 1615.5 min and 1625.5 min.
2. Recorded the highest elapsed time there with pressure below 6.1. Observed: 1625.0 min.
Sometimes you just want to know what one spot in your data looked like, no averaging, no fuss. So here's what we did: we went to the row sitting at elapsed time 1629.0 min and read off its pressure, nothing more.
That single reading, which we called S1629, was 4.778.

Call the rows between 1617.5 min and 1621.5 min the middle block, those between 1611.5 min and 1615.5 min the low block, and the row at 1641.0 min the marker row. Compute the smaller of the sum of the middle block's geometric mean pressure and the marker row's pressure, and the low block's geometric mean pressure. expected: 6.8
